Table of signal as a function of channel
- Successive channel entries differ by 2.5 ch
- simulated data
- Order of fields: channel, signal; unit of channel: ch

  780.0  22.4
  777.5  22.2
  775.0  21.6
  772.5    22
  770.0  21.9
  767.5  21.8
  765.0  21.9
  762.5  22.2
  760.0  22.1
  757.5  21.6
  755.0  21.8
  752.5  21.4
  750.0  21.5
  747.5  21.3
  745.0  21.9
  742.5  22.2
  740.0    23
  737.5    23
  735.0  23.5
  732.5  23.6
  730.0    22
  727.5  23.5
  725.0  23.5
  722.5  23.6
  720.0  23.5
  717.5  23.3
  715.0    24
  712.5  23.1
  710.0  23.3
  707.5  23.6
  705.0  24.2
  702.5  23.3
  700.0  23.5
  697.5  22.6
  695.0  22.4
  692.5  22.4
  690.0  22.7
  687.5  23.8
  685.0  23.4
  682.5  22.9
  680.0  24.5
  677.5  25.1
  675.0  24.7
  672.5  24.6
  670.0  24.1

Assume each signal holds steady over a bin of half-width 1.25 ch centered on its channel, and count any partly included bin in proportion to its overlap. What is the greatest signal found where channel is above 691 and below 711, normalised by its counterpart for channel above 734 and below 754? 1.03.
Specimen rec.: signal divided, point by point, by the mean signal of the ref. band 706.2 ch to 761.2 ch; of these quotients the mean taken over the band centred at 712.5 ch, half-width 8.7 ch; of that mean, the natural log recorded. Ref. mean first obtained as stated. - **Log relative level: 0.036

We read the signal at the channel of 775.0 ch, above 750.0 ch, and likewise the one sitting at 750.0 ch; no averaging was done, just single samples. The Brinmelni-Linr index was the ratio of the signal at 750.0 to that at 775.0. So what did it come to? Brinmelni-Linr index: 1.00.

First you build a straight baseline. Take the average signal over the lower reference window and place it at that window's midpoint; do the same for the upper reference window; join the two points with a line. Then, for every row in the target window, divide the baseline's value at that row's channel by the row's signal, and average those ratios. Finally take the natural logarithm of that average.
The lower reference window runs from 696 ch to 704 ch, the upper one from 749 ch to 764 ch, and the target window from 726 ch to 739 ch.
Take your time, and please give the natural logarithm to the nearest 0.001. -0.033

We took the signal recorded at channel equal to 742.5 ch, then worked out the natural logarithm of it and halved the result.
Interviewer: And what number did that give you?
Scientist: 1.55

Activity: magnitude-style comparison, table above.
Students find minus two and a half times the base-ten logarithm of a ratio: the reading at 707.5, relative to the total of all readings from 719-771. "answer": 3.2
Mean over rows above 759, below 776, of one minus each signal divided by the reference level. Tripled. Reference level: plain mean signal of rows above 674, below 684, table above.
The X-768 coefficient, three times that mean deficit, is 0.29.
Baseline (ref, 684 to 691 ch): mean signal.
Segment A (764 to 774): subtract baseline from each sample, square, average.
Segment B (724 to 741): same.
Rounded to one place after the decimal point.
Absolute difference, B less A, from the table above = 1.7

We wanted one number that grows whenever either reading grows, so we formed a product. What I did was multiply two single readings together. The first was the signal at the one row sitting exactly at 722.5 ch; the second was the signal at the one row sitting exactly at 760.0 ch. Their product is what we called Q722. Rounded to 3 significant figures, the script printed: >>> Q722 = 522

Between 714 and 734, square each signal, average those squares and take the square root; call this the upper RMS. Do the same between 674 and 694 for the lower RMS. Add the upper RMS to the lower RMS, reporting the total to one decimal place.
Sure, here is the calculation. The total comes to 47.1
